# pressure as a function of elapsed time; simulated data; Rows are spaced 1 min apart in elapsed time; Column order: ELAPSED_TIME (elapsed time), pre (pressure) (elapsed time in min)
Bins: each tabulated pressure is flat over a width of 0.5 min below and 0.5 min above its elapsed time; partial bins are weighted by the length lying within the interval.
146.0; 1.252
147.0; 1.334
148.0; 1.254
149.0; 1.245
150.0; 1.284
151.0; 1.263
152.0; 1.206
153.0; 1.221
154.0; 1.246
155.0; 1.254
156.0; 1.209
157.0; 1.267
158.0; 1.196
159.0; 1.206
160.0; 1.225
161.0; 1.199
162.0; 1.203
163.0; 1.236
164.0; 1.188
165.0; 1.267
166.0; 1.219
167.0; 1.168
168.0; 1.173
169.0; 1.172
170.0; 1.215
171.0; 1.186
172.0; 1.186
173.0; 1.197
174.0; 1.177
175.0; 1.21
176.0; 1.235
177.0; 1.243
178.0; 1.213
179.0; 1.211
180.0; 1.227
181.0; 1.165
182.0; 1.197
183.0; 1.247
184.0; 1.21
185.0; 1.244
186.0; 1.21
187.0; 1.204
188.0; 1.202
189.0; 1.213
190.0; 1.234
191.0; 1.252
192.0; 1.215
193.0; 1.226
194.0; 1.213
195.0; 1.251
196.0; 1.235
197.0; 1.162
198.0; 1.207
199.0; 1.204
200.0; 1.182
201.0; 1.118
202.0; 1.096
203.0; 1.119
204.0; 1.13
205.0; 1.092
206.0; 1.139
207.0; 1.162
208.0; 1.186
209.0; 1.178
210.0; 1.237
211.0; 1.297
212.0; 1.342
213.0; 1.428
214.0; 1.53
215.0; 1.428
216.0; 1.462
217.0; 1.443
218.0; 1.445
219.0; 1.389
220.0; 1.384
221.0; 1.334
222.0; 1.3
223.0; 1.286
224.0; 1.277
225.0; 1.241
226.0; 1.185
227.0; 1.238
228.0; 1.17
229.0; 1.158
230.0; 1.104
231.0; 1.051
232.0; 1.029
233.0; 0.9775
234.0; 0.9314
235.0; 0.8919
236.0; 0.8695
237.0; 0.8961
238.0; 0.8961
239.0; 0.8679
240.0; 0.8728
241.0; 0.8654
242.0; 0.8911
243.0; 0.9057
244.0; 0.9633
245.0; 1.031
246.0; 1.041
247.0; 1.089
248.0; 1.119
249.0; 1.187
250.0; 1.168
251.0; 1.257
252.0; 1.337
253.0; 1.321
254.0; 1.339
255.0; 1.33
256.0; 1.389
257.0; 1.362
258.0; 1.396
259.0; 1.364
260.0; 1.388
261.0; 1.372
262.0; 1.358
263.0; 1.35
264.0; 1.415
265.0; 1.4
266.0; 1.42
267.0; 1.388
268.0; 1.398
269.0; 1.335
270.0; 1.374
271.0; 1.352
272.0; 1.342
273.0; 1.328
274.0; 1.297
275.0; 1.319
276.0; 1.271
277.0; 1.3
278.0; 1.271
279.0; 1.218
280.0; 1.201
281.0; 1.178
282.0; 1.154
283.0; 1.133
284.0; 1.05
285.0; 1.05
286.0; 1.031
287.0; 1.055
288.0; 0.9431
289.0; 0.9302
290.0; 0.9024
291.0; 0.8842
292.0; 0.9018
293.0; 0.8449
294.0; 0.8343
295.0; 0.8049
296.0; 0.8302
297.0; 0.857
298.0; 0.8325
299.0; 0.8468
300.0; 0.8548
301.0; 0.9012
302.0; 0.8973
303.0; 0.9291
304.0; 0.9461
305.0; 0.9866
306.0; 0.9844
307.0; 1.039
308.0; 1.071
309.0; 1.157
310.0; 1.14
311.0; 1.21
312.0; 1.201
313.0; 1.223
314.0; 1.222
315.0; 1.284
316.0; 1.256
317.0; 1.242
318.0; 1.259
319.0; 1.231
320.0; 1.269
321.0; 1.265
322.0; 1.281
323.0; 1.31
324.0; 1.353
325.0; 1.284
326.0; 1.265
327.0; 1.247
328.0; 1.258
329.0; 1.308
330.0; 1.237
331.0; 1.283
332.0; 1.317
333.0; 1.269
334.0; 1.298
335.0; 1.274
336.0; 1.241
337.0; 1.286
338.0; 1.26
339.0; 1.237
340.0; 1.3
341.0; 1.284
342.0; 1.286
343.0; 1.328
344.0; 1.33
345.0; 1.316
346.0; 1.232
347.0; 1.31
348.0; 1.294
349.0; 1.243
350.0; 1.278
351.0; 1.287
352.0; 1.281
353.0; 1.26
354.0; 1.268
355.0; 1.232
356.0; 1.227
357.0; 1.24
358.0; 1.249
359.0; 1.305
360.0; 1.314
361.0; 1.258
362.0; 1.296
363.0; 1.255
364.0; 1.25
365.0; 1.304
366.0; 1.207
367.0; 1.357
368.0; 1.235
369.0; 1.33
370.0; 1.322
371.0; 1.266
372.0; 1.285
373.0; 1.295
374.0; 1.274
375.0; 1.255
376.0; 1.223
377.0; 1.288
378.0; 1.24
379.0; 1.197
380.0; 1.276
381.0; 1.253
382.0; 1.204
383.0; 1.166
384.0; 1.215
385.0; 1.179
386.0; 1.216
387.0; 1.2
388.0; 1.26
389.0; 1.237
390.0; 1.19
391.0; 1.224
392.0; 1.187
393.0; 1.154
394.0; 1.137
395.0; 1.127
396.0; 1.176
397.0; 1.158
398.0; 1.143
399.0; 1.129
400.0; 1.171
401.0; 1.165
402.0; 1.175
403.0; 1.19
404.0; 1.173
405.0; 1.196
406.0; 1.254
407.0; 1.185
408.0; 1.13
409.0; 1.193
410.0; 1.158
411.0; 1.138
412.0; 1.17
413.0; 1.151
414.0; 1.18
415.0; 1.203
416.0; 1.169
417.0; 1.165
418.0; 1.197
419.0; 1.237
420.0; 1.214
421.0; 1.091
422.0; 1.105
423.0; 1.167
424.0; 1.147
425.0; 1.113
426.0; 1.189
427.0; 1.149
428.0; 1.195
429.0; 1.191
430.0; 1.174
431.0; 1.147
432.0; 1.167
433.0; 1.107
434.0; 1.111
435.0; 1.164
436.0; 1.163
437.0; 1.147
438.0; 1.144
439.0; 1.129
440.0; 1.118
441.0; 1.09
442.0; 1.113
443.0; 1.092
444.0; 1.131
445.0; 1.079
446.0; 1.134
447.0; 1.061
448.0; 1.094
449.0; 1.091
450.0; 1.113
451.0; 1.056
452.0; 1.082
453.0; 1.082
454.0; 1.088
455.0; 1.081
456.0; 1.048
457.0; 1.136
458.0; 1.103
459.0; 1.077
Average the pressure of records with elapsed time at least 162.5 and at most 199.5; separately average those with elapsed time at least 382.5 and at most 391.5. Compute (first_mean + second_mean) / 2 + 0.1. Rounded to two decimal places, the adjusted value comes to 1.31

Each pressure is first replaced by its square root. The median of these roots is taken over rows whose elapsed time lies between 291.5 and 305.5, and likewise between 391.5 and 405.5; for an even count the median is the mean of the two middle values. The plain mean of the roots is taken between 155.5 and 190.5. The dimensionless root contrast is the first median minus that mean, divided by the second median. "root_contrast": -0.16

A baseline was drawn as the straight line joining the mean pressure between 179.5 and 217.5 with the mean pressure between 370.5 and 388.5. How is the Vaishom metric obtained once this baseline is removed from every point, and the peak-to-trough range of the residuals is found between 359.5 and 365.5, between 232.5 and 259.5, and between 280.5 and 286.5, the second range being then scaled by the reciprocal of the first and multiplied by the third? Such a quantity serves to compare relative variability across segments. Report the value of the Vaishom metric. 1.2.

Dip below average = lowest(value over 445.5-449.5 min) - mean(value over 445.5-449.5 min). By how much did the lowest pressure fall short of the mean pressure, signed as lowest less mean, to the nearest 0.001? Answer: -0.034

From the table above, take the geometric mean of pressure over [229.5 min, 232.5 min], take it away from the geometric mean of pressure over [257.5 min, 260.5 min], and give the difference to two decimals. 0.32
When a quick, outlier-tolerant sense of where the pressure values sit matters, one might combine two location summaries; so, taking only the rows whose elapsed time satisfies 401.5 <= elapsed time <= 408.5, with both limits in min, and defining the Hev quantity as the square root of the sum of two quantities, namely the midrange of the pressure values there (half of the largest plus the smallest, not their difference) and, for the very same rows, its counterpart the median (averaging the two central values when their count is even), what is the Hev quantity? 1.54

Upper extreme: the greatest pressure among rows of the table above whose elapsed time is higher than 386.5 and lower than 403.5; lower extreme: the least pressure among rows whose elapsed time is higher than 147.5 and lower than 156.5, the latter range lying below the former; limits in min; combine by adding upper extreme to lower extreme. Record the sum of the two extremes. 2.47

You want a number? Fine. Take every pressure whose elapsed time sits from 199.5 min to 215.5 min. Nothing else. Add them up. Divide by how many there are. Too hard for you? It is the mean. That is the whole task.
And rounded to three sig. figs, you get 1.23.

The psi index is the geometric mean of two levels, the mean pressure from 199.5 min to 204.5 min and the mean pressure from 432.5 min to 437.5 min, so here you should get 1.13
